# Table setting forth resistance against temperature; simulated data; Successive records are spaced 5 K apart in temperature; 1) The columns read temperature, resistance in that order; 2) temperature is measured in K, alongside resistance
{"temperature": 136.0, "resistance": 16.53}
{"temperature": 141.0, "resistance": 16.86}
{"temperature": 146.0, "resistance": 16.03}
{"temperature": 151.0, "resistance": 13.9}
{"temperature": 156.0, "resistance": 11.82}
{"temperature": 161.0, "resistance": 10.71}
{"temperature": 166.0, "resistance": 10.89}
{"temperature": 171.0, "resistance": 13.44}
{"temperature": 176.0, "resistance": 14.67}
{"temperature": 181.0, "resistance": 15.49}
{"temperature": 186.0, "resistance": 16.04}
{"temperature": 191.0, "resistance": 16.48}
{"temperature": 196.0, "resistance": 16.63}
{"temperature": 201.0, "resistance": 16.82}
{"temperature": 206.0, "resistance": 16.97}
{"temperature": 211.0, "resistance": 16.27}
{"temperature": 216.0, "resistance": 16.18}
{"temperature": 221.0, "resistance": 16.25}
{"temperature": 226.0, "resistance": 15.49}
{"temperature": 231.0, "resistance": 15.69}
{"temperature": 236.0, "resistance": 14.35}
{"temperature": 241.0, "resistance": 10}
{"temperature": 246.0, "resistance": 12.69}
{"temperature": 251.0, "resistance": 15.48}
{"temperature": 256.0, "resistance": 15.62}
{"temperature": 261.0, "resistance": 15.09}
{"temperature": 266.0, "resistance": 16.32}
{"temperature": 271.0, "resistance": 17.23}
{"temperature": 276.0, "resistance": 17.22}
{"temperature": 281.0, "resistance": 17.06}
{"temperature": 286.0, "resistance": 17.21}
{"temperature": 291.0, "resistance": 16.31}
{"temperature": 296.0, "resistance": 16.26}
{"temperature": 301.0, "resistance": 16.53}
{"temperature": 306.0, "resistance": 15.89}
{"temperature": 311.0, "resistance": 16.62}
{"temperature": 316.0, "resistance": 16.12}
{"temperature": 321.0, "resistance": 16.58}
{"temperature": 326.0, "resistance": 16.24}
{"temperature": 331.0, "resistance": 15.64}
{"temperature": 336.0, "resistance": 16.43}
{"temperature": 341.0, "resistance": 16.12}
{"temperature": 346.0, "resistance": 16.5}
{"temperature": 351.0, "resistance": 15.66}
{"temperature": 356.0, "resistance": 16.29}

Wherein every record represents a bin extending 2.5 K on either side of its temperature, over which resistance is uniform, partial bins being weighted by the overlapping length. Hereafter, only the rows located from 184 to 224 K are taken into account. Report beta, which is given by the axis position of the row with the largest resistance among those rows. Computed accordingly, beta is 206.0 K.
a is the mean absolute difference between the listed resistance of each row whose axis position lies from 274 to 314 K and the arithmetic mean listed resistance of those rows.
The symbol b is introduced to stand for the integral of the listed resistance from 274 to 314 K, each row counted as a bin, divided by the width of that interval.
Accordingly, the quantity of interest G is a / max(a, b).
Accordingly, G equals 0.024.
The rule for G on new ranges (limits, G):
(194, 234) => 0.024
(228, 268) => 0.107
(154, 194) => 0.144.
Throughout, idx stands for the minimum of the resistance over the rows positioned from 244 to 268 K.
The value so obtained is 12.69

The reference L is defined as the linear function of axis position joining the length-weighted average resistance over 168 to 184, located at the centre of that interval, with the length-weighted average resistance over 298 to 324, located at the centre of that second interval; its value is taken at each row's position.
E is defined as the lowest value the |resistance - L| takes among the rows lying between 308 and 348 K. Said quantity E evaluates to 0.10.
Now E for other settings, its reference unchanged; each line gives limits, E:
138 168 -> 0.22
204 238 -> 0.33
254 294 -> 0.04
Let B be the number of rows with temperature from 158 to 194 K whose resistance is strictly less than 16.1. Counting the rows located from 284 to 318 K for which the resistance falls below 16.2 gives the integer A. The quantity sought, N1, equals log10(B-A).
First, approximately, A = 2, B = 6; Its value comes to 0.60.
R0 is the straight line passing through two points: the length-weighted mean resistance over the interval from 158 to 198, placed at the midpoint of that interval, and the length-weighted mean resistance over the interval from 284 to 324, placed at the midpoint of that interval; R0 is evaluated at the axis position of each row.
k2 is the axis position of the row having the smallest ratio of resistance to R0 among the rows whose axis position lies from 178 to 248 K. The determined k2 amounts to 241.0 K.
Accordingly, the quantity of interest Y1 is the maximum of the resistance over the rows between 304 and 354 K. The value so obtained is 16.62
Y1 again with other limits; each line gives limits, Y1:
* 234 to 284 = 17.23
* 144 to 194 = 16.48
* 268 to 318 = 17.23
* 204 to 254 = 16.97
